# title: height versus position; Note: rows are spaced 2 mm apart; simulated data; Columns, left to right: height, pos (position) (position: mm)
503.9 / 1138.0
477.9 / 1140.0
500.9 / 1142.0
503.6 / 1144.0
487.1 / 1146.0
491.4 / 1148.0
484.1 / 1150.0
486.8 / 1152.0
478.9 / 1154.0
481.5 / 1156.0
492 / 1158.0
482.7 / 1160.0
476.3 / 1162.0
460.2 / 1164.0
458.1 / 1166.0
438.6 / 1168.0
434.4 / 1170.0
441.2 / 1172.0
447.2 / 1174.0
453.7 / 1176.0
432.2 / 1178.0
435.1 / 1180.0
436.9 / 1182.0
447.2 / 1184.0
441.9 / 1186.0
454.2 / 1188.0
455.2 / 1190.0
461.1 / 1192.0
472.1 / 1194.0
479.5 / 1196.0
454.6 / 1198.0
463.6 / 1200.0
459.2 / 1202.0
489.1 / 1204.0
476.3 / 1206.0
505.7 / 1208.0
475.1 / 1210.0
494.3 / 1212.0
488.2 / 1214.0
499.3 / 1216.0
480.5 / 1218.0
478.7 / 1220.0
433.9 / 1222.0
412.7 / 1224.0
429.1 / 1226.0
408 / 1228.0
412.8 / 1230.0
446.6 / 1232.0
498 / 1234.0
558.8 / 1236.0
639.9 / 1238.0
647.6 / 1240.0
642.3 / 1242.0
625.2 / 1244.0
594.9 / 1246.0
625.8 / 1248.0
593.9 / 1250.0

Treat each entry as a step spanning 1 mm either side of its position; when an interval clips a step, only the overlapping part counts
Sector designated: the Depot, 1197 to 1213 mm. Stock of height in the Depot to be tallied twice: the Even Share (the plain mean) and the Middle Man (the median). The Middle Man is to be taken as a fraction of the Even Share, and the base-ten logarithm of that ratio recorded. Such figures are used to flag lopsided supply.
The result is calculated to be -0.0014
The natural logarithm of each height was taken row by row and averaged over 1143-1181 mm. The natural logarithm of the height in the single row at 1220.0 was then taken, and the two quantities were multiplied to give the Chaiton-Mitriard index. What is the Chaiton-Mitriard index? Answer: 37.9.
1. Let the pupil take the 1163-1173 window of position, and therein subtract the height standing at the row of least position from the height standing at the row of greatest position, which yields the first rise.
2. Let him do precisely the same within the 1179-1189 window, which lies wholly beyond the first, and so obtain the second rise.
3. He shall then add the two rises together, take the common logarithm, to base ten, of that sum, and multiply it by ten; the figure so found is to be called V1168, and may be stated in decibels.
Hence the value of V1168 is -10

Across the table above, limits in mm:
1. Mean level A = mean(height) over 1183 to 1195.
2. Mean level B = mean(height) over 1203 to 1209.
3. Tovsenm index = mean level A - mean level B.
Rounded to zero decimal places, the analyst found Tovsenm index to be -35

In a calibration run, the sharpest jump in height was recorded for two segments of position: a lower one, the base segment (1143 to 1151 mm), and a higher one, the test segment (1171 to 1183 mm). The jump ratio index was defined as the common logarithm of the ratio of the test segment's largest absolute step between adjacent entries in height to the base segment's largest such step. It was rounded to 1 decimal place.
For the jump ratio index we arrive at 0.1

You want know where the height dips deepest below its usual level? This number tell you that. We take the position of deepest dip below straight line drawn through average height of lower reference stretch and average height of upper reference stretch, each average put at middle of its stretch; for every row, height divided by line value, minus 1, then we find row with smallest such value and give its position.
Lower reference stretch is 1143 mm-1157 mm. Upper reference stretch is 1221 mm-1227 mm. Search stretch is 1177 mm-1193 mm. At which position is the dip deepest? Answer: 1178.0 mm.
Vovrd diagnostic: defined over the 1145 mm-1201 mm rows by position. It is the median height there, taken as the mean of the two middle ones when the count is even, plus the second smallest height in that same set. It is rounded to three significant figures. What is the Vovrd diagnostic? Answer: 894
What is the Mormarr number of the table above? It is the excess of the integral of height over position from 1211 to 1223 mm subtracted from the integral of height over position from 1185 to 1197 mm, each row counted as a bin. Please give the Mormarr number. -222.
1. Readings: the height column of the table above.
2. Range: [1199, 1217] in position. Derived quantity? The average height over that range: 483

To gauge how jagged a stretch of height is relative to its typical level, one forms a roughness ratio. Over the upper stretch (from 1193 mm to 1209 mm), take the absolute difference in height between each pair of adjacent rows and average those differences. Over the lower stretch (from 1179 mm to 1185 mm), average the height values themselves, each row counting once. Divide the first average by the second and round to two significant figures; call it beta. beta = 0.038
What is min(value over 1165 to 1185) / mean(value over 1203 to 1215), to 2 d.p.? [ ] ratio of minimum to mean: 0.89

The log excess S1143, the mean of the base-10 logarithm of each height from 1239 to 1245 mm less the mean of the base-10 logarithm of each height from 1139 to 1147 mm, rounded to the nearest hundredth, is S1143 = 0.11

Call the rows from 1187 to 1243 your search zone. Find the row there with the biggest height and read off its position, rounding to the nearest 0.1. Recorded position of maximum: 1240.0 mm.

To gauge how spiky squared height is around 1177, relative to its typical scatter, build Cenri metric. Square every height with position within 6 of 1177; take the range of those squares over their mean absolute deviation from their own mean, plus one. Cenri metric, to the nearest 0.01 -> 4.41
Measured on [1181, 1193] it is 4.26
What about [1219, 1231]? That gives 4.93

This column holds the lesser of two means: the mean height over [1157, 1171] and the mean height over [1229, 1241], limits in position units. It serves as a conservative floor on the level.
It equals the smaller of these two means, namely 463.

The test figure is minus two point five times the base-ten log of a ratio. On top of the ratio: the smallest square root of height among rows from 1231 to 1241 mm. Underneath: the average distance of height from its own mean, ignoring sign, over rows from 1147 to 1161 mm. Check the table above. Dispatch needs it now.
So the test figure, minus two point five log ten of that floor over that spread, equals -1.8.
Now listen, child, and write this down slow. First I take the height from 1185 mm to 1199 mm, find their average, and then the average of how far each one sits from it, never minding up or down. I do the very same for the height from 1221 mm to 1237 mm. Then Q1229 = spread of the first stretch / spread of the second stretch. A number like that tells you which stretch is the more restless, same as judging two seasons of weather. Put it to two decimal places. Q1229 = 0.24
